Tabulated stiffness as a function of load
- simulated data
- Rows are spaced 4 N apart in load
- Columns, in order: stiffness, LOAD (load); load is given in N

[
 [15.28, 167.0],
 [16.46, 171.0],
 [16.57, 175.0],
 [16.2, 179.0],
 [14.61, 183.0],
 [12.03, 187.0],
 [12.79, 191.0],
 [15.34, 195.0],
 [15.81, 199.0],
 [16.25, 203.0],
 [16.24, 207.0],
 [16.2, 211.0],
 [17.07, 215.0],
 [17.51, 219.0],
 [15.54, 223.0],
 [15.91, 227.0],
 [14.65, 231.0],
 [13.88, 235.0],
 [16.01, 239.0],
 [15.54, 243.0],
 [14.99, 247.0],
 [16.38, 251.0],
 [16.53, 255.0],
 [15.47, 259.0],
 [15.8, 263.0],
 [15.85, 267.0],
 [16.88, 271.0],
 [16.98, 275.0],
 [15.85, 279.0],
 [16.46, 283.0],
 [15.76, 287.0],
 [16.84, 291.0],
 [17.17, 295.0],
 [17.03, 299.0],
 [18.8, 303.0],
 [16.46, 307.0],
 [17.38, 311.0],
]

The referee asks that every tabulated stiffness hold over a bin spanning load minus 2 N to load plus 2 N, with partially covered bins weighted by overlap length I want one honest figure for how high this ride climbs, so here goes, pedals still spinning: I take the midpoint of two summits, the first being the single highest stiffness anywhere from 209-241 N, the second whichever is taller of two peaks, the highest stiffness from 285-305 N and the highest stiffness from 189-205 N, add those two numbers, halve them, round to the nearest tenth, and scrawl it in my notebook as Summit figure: 18.2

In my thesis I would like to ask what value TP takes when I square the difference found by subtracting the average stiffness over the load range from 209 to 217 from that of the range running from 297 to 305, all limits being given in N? 1.6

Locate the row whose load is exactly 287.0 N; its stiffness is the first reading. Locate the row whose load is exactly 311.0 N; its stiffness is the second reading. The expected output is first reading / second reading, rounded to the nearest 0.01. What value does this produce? 0.91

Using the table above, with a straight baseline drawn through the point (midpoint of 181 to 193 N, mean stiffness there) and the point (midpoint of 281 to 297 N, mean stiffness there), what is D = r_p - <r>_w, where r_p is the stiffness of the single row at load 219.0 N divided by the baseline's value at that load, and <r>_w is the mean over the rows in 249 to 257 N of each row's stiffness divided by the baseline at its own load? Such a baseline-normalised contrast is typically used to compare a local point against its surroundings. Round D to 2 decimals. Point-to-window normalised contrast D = 0.16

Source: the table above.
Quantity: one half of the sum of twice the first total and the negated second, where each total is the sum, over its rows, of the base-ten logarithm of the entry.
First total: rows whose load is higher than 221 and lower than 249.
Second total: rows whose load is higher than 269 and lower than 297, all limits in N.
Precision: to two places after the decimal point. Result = 4.01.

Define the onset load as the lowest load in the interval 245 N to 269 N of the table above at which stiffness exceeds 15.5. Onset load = 251.0 N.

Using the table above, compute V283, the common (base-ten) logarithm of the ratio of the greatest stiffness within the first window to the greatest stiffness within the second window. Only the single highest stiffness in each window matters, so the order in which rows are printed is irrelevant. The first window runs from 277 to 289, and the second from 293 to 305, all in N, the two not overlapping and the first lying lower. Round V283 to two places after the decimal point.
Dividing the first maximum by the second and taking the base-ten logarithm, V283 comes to -0.06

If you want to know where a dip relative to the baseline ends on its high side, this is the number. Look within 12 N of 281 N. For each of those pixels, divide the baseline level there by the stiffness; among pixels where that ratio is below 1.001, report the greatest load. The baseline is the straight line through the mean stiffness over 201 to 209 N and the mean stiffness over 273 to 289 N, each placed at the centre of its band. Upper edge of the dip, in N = 291.0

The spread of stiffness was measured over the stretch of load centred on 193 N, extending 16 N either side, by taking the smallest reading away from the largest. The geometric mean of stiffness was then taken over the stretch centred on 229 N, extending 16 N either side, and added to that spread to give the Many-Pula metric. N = 19.9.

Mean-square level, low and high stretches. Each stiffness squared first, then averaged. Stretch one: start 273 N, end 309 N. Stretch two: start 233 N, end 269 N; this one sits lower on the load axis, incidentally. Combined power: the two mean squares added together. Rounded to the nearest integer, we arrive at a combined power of 528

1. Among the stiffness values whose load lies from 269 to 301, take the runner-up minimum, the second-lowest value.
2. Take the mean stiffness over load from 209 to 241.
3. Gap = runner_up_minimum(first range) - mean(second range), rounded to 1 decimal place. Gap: 0.0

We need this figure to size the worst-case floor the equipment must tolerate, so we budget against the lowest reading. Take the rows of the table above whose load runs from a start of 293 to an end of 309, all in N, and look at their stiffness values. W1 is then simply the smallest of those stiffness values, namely 16.46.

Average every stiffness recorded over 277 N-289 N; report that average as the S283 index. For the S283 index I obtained 16.0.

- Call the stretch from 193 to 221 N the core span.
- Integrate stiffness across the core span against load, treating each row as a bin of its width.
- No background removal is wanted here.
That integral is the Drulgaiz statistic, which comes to 458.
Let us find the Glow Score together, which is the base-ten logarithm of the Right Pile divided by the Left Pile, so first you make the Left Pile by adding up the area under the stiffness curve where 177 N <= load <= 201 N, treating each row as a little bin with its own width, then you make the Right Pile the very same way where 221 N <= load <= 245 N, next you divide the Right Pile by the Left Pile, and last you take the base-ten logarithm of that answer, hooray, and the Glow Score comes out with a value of 0.023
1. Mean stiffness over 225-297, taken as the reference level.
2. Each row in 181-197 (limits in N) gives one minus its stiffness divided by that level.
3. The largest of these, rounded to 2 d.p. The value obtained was 0.25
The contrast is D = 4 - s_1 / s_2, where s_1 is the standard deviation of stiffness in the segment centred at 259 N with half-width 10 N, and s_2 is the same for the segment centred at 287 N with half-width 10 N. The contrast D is 3.28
